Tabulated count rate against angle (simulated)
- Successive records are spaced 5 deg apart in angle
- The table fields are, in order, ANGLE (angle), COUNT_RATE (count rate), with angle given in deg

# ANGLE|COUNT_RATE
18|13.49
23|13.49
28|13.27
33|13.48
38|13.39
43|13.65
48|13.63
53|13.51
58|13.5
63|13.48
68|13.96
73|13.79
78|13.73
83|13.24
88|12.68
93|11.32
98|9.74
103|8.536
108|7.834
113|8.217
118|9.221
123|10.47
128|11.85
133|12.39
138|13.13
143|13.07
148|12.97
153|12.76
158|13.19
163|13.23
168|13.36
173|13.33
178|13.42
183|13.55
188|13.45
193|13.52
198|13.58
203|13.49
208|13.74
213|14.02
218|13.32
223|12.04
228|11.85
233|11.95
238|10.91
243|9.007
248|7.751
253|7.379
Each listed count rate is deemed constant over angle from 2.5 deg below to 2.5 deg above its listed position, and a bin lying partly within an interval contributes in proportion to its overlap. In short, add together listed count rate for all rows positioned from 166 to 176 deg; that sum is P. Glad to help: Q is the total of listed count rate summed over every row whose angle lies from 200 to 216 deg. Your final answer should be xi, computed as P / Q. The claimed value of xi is 0.6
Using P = 27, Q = 41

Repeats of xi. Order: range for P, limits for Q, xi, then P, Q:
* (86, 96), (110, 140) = 0.4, 24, 65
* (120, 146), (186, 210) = 0.9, 61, 68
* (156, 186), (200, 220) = 1.5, 80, 55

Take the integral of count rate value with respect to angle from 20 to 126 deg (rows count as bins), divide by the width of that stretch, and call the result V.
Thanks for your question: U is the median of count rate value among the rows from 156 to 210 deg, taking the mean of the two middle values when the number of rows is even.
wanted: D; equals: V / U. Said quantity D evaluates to 0.90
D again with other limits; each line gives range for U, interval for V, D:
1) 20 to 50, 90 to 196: 0.88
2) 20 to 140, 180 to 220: 1.02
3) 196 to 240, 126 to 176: 0.97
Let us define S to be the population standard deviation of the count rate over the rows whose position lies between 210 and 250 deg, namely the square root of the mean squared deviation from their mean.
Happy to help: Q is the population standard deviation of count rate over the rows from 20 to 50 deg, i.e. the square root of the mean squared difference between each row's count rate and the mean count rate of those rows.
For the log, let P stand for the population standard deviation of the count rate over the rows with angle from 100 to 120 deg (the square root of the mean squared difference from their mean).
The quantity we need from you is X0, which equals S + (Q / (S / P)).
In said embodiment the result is 2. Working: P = 0.5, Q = 0.1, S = 1.96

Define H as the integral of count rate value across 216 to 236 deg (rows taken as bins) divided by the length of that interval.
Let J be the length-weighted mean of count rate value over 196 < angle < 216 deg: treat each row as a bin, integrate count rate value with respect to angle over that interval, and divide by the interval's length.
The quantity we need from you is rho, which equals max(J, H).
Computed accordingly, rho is 13.7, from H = 12.2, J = 13.7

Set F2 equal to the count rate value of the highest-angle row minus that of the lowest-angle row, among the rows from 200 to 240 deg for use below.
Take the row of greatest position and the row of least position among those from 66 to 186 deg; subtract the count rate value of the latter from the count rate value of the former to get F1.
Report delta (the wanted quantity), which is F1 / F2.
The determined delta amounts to 0.2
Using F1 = -0.4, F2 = -2.6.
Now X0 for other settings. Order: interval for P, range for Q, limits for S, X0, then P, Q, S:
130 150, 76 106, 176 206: 10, 0.3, 1.9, 0.06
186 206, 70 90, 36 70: 0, 0.0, 0.4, 0.17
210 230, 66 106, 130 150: 6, 0.9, 1.9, 0.29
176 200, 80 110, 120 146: 1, 0.1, 2.0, 0.98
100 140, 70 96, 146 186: 8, 1.9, 0.9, 0.24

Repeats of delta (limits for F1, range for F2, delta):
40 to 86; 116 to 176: -0.1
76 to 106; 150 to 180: -7.9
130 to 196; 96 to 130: 0.5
